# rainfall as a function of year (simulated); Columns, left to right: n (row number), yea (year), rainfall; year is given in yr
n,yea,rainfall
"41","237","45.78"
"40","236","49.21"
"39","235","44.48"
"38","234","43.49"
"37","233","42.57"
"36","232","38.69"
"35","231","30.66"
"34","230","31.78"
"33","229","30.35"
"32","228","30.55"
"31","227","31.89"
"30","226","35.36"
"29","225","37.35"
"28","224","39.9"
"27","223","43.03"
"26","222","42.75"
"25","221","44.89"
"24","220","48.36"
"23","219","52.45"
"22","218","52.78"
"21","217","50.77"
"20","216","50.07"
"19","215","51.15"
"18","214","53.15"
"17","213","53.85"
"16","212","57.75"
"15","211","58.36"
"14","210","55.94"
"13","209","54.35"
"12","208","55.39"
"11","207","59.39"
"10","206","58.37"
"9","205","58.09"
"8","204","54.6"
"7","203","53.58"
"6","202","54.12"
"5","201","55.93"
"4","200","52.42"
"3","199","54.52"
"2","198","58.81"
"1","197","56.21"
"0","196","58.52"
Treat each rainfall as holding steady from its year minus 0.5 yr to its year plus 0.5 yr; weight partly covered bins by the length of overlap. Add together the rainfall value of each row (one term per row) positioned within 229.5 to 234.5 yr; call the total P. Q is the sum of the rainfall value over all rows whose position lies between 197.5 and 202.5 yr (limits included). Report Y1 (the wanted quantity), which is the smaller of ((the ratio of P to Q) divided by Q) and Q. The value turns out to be 0.0025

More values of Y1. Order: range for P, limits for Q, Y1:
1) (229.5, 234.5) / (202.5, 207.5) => 0.0023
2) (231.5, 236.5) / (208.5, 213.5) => 0.0028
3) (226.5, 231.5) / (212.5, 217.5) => 0.0023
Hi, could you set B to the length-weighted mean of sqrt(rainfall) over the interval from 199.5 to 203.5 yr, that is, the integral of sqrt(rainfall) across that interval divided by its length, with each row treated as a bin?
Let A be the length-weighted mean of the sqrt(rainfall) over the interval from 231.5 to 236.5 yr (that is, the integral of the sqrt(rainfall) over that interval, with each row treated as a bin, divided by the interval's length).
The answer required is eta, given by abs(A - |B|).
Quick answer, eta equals 0.7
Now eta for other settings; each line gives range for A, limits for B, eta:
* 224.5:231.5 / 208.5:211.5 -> 1.8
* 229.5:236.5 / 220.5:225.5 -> 0.1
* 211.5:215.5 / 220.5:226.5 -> 1.0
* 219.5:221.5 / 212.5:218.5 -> 0.4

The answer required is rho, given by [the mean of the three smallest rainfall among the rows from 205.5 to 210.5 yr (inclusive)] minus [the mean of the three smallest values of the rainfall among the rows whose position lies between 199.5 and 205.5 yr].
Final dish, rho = 2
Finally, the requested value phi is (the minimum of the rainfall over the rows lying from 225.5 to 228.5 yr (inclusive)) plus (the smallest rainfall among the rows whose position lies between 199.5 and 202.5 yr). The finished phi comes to 83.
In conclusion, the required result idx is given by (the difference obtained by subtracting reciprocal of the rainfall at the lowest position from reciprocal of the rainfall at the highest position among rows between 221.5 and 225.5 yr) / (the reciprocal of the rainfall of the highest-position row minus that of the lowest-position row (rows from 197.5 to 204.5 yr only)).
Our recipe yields 2.6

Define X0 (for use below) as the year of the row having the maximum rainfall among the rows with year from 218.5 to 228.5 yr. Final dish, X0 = 219 yr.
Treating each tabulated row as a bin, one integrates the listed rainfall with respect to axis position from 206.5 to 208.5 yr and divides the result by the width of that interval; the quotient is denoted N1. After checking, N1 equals 57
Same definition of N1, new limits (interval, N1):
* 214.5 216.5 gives 51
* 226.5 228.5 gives 31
